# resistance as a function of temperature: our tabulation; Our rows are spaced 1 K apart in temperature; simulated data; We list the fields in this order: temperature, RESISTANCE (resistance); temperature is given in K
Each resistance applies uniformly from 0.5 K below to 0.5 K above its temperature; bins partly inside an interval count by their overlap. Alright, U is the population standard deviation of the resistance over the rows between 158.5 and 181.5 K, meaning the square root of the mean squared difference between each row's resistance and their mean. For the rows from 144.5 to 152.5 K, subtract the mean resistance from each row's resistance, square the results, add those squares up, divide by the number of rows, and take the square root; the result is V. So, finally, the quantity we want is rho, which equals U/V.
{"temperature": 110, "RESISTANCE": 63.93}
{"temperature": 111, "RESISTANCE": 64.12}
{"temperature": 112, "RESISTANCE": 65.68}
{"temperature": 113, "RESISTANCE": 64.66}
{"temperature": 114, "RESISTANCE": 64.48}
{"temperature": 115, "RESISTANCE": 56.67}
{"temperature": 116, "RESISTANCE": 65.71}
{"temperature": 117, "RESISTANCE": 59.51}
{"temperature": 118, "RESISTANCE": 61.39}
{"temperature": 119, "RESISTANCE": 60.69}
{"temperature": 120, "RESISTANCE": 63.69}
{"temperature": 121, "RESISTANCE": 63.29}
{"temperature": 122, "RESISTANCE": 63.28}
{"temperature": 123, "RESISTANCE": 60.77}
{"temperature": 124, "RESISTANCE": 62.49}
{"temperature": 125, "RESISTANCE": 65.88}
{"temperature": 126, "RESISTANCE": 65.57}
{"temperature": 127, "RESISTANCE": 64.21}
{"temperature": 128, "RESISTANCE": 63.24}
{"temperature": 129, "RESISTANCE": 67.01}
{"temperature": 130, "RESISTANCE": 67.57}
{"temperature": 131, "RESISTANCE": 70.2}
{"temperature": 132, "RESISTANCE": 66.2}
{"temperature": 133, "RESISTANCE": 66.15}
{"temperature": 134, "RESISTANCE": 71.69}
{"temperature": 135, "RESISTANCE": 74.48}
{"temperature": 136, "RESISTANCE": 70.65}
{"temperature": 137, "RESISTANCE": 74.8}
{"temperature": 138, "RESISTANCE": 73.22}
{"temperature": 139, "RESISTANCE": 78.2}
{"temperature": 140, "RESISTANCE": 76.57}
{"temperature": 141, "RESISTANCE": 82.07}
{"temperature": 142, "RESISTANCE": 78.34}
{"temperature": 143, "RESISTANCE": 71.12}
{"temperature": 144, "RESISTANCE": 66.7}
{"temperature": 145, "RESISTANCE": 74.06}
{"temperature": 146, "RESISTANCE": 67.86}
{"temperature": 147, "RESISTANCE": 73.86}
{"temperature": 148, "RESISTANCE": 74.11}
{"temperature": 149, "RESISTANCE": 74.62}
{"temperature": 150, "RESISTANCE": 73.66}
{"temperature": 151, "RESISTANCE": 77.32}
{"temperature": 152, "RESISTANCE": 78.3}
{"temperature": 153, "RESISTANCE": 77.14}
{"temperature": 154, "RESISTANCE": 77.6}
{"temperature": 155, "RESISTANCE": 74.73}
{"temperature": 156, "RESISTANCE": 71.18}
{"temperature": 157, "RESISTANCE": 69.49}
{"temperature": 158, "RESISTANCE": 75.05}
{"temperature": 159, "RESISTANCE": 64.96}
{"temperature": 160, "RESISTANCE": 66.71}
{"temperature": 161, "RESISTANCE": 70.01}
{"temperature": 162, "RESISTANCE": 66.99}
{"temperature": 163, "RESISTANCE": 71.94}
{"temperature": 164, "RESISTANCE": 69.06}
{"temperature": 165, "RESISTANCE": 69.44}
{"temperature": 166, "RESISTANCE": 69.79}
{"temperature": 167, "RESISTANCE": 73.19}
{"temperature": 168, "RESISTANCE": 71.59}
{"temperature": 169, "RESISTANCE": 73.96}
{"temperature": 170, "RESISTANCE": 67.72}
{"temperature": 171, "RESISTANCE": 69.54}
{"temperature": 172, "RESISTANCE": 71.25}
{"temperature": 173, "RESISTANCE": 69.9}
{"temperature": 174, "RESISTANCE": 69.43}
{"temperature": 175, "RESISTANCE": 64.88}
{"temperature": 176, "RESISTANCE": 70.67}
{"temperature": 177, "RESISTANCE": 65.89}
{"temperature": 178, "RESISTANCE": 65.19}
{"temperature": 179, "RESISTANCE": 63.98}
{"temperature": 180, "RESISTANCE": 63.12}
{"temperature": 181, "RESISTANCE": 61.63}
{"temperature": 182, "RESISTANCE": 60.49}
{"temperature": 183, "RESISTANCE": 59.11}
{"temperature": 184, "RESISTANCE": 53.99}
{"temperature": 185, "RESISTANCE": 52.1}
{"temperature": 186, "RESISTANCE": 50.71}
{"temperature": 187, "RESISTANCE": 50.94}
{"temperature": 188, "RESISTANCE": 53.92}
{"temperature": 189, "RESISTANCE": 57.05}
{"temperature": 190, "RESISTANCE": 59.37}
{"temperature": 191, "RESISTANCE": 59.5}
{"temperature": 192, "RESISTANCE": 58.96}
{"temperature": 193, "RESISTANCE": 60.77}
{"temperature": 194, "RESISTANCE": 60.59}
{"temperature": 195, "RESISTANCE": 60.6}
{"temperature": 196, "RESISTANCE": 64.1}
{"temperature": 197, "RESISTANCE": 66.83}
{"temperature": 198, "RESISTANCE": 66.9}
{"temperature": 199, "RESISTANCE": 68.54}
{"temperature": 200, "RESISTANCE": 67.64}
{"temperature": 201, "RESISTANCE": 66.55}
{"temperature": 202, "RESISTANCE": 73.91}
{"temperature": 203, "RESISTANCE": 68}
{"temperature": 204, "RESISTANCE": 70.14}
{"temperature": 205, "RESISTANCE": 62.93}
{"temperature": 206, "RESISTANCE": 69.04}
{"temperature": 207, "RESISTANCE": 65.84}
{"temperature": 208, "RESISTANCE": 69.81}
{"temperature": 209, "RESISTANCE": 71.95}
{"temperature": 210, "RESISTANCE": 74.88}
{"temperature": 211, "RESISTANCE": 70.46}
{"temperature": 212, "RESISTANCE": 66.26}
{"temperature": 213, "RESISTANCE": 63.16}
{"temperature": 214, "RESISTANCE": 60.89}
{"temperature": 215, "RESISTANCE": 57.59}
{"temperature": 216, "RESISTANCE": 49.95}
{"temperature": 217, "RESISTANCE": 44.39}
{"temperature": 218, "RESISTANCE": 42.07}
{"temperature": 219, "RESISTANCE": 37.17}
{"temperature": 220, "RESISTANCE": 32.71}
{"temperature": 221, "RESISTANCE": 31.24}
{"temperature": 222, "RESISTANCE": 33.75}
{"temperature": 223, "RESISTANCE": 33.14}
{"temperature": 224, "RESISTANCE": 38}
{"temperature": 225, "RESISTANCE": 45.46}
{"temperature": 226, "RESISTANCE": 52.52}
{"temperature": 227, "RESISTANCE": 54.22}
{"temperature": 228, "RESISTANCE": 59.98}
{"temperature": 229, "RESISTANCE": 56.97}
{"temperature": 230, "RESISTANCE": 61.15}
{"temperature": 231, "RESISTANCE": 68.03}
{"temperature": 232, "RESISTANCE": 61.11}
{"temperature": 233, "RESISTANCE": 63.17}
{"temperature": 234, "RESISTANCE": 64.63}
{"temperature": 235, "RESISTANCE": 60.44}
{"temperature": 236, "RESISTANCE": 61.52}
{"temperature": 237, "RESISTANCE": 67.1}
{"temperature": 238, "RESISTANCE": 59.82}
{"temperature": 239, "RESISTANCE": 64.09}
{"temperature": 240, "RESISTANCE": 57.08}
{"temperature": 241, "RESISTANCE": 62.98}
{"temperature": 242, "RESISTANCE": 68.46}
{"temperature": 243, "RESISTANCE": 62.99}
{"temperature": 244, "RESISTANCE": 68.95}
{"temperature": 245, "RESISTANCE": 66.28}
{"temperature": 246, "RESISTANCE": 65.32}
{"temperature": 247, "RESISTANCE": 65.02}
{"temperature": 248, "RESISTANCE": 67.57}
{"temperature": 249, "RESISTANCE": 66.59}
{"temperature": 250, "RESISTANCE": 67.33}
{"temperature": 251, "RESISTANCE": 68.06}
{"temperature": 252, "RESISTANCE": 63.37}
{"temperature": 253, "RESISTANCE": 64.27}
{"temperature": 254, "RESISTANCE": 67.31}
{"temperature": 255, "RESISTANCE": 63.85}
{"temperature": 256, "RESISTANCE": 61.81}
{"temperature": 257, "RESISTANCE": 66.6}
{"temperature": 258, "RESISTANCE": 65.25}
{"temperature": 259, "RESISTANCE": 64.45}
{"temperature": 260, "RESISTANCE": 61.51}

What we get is 1.1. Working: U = 3.2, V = 2.9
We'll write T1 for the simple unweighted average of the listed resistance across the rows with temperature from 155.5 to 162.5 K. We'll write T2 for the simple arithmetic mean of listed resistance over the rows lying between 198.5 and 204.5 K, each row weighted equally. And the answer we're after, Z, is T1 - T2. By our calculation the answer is 0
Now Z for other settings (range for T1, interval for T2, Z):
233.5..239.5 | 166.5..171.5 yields -8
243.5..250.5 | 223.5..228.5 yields 17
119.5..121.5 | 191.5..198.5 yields 1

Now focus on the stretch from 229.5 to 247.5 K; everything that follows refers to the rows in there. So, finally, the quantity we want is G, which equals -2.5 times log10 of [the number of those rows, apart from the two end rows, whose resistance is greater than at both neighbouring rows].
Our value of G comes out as -1.9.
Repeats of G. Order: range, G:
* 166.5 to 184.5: -1.2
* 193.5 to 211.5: -1.7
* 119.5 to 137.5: -1.2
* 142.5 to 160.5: -1.7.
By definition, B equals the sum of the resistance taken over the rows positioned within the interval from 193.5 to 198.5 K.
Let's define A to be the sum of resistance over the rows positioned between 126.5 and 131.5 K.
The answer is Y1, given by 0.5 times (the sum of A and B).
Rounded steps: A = 332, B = 319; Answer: 326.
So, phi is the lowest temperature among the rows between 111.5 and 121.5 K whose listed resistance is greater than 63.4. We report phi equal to 112 K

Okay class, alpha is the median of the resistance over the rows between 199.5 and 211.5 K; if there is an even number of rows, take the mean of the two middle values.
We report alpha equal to 69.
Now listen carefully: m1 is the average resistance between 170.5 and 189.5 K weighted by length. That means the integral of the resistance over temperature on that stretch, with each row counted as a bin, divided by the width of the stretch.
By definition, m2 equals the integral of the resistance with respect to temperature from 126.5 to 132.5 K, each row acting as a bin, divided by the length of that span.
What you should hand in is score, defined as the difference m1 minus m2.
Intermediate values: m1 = 62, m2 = 66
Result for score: -5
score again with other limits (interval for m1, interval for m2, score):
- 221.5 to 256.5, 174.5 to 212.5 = -3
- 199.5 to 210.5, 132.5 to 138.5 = -3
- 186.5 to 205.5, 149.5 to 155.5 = -13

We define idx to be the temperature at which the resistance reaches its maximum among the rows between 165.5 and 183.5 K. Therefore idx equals 169 K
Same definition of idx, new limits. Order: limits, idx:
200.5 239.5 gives 210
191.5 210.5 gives 210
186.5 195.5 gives 193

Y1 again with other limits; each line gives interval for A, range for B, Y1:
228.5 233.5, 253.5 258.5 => 318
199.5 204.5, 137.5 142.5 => 367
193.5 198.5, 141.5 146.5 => 339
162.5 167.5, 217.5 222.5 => 265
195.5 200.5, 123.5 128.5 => 328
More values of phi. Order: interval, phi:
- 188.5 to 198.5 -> 196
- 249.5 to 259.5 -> 250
